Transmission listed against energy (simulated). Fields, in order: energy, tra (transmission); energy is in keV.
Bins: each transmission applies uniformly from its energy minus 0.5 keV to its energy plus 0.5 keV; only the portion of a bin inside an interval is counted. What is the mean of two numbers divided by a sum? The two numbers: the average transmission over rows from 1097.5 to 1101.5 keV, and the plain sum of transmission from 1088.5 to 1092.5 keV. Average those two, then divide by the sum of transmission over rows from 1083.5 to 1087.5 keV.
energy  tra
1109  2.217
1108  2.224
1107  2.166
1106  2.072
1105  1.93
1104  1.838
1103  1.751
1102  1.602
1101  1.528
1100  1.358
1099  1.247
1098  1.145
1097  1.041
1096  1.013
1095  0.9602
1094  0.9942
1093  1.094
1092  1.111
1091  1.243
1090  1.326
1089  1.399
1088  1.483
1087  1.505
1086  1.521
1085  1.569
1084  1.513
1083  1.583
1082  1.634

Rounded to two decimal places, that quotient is 0.52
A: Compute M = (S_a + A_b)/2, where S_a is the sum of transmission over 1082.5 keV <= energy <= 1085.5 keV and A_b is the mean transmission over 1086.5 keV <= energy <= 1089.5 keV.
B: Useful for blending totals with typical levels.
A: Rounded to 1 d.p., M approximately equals 3.1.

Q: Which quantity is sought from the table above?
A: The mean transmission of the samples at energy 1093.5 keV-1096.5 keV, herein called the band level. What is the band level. 0.99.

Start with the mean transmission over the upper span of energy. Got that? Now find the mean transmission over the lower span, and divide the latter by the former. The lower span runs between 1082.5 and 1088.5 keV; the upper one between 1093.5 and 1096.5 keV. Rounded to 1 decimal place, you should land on 1.5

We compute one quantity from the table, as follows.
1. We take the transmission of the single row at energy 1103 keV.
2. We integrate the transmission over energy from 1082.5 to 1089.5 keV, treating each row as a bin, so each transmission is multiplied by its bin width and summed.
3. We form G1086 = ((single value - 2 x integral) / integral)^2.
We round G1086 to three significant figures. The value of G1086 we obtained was 3.36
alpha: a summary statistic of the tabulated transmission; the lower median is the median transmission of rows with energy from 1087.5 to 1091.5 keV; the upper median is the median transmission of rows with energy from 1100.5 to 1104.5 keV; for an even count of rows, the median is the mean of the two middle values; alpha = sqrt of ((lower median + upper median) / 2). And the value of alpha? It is 1.23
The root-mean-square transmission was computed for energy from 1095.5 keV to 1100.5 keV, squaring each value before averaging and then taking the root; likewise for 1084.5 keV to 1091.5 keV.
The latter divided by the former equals 1.2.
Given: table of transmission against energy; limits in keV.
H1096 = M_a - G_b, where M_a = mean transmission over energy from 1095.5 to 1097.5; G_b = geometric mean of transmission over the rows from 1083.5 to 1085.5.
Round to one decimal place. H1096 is -0.5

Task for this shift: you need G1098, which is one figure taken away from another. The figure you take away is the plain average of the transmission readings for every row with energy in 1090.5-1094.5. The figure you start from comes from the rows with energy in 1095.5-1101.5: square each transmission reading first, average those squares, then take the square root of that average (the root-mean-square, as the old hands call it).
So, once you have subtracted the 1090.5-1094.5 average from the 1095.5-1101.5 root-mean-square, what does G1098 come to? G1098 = 0.12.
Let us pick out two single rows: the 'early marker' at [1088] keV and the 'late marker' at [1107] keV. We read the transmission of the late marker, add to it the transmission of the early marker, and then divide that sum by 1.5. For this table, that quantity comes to 2.43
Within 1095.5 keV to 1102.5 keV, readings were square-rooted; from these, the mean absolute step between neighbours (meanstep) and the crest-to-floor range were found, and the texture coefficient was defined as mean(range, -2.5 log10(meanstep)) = 1.84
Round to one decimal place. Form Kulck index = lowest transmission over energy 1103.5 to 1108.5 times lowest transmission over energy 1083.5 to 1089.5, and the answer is 2.6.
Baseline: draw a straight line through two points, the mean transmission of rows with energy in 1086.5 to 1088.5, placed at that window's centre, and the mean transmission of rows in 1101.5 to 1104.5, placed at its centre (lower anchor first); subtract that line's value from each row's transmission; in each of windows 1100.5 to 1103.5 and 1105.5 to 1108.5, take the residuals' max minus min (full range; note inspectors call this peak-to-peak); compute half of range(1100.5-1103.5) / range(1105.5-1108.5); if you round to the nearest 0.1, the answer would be 0.8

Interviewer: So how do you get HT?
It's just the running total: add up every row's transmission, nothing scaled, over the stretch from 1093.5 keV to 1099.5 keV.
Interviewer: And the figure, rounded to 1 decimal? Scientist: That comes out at 6.4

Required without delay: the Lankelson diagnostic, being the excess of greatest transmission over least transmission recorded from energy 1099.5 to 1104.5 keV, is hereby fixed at 0.48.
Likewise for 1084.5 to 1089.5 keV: 0.17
